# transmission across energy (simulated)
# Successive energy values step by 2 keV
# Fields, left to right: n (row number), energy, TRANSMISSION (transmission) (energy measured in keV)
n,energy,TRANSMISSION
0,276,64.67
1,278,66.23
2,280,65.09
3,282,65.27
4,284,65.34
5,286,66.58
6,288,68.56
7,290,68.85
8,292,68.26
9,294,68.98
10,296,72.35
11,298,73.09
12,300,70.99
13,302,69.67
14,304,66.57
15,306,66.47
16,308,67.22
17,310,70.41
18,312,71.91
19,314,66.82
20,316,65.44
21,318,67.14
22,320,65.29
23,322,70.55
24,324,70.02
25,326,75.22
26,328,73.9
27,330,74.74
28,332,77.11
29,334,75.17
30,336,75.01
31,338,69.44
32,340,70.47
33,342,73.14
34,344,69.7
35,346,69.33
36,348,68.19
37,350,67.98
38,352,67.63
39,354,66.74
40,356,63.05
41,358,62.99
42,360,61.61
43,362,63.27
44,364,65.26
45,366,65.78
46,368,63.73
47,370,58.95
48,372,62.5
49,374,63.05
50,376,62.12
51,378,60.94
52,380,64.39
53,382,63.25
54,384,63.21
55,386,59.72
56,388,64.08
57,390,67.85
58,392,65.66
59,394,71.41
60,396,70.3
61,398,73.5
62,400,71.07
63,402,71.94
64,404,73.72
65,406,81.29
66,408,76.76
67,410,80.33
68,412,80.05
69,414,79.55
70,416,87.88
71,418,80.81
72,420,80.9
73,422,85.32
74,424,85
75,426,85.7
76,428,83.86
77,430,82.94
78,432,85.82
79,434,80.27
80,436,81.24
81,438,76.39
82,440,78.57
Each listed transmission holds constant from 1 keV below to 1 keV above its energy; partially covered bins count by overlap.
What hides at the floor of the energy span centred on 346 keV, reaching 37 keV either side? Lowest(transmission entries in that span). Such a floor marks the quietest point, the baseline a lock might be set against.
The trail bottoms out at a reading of 58.95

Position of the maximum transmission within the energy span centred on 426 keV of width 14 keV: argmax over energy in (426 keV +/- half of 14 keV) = 432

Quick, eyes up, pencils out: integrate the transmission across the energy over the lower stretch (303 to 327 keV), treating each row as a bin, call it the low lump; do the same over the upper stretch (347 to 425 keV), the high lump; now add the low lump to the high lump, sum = 7090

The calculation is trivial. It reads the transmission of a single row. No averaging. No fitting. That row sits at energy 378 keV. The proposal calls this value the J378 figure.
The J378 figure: 60.94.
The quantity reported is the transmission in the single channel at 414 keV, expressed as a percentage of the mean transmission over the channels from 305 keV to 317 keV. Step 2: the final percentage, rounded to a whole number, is 117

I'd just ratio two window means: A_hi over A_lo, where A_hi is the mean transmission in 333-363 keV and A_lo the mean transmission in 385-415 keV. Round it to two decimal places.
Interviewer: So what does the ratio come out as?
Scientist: 0.94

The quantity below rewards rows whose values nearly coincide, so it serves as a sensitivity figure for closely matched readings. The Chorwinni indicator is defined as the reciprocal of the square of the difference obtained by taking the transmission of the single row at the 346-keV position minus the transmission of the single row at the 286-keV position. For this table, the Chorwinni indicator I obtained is 0.13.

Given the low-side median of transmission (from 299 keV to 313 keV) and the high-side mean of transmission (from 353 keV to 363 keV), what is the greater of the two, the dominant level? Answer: 69.7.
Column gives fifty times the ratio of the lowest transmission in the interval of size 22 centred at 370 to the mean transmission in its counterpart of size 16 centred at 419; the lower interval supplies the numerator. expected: 35.4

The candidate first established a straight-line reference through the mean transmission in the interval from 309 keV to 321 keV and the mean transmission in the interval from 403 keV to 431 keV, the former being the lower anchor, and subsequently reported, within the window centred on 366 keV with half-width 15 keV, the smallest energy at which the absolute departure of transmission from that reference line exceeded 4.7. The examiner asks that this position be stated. 352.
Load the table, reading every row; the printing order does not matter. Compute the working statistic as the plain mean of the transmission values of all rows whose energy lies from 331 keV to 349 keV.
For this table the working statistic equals 72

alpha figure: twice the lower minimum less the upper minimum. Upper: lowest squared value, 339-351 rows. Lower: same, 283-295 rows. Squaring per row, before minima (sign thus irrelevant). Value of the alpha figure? 3917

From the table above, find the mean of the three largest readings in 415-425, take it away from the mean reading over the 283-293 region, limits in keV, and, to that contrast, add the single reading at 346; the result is 51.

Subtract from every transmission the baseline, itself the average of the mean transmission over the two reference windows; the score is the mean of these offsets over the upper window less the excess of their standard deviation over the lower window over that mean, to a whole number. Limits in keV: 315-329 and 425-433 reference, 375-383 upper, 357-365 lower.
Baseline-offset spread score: -30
